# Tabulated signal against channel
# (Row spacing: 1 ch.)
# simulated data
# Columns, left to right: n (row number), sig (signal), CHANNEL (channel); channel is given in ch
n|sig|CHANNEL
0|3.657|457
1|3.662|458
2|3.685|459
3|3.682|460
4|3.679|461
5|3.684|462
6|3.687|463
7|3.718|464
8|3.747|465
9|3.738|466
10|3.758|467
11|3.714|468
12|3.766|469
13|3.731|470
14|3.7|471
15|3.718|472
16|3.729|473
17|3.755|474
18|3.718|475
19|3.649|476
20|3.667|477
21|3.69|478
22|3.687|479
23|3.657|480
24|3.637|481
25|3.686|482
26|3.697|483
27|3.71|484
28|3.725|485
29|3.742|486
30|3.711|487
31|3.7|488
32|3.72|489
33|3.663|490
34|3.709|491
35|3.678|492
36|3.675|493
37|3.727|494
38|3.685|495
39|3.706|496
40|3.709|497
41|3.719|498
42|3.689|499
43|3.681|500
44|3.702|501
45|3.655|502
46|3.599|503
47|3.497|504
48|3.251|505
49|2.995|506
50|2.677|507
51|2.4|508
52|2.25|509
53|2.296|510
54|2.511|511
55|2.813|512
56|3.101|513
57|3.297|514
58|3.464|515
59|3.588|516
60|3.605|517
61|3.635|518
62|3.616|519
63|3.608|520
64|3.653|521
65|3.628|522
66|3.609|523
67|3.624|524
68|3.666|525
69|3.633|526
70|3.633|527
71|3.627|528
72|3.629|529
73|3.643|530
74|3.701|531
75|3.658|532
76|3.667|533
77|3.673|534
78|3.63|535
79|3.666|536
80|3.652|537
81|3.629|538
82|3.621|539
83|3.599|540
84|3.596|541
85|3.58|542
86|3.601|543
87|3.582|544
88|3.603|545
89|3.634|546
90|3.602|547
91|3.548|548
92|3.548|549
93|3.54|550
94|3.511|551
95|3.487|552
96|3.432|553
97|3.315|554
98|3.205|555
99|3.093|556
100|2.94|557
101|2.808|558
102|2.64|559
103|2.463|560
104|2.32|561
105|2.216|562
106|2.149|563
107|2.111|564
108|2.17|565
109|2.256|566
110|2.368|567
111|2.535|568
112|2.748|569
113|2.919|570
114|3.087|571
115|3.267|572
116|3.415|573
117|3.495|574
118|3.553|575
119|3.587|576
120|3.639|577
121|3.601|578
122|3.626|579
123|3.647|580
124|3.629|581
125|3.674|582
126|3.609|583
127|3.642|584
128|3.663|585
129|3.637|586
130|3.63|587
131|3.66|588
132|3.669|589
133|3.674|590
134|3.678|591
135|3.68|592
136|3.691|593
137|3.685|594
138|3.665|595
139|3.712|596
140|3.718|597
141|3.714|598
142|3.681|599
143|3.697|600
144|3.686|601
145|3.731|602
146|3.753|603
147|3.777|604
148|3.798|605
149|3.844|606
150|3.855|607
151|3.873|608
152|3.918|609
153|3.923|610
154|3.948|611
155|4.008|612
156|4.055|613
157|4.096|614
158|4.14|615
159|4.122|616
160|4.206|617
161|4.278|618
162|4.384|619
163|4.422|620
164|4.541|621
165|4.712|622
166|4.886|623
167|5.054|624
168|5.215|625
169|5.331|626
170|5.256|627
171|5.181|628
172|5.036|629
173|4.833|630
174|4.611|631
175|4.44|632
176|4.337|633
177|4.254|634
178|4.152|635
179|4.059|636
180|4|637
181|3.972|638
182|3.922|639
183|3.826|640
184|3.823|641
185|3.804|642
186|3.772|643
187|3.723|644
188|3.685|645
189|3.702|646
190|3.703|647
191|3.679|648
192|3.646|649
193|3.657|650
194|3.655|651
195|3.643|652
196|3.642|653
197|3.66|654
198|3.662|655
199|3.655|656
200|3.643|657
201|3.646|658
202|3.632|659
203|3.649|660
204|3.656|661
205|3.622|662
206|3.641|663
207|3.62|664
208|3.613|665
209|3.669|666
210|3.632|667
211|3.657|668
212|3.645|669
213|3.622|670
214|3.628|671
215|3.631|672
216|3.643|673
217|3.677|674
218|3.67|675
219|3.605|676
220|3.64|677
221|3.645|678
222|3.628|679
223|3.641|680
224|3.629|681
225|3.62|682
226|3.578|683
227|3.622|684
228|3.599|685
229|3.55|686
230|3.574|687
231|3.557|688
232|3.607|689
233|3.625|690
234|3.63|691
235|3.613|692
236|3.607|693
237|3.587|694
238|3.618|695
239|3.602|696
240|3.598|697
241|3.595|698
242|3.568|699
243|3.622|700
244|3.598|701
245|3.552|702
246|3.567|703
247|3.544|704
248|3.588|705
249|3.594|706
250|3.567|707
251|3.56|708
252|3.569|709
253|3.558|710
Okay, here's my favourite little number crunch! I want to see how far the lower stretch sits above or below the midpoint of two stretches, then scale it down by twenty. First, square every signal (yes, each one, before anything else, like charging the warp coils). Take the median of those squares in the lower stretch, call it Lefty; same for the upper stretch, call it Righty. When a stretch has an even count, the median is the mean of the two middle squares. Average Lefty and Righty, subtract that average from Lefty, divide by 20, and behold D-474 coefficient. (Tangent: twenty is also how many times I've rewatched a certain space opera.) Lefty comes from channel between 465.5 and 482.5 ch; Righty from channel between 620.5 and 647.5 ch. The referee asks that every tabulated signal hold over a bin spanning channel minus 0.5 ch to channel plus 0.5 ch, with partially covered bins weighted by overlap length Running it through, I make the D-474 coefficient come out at -0.11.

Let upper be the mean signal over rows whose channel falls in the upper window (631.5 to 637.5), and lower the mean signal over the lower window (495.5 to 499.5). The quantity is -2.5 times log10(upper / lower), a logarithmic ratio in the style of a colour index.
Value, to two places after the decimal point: -0.14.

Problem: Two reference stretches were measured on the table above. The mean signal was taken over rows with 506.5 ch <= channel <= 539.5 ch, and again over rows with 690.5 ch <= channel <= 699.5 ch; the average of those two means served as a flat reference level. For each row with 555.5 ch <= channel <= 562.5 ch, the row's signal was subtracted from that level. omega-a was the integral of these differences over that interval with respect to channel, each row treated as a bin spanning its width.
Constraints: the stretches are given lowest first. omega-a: 6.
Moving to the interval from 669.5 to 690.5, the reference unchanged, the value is -3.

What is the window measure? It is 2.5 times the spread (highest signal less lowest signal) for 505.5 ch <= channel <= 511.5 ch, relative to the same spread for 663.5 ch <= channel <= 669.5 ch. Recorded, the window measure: 33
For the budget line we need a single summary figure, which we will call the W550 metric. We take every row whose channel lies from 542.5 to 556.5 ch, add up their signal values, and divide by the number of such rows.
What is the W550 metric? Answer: 3.48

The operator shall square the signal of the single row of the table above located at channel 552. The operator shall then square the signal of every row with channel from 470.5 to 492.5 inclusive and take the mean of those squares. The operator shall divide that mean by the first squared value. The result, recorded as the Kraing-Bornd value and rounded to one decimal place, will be 1.1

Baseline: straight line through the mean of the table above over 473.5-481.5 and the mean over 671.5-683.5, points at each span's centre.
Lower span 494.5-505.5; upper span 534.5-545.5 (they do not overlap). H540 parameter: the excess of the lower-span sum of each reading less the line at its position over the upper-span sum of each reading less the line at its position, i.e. 0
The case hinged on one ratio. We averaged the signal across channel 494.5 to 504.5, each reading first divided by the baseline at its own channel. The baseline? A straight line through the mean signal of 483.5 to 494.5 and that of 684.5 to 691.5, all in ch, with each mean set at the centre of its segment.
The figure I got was 0.99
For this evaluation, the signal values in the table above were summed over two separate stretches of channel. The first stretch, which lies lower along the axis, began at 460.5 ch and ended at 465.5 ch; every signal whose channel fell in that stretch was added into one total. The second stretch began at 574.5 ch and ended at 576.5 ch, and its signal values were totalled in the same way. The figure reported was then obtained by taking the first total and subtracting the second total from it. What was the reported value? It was 11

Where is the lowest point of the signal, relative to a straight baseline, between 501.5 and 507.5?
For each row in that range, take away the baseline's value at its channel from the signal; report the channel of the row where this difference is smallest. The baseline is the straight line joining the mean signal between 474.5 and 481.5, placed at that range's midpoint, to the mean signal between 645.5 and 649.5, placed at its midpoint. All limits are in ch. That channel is 507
